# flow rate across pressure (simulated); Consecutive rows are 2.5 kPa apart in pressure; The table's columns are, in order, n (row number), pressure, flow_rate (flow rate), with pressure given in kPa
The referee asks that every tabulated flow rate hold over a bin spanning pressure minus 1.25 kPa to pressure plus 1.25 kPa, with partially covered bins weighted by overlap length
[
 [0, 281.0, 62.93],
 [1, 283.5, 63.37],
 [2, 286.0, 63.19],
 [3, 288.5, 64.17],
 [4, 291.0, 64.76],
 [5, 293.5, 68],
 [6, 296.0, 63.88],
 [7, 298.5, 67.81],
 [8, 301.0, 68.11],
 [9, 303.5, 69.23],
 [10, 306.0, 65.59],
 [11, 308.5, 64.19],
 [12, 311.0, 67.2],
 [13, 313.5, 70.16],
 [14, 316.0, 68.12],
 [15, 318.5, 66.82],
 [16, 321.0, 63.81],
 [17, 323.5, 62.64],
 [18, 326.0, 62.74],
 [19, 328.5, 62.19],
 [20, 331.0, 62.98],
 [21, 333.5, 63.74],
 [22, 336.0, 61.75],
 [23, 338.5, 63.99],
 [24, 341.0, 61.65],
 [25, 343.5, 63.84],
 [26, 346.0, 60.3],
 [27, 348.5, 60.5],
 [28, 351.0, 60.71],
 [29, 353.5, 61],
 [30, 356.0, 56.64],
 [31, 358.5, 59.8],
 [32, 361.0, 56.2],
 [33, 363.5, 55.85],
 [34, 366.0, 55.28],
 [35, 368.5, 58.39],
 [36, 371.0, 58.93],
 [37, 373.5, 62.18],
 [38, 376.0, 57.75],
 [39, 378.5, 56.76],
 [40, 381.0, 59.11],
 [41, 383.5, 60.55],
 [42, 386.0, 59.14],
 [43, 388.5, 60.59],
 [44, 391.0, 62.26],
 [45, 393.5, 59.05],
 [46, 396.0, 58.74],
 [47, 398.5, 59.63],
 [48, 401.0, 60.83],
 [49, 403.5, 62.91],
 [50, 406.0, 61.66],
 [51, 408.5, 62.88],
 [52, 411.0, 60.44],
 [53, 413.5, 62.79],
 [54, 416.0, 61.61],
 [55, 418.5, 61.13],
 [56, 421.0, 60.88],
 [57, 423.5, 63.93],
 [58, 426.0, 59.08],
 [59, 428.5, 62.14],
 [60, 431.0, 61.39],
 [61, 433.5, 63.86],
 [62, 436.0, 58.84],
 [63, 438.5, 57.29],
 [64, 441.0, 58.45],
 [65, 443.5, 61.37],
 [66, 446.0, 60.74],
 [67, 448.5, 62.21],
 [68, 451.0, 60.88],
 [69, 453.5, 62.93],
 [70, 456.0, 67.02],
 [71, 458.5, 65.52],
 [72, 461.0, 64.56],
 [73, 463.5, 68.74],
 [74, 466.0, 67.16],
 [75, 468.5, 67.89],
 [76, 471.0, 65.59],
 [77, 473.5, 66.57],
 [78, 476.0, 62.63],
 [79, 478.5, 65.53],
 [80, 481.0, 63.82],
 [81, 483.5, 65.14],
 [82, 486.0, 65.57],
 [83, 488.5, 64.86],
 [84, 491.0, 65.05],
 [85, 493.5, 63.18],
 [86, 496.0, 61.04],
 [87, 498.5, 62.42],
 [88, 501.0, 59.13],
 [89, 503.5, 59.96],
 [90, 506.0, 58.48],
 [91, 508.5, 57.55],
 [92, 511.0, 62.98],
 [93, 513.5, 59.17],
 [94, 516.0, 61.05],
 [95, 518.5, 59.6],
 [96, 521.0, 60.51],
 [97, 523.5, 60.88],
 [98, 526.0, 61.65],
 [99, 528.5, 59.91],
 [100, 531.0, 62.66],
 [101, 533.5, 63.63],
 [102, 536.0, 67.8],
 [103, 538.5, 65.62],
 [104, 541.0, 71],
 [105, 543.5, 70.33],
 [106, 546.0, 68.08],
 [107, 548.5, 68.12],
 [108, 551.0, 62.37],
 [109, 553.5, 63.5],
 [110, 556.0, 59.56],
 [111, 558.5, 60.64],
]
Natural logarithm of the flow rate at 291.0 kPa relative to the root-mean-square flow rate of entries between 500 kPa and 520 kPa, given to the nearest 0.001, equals 0.080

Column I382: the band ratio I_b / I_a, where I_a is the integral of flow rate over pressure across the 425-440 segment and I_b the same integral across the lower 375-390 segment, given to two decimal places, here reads 0.98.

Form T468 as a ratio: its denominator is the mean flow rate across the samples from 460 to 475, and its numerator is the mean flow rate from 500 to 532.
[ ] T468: 0.90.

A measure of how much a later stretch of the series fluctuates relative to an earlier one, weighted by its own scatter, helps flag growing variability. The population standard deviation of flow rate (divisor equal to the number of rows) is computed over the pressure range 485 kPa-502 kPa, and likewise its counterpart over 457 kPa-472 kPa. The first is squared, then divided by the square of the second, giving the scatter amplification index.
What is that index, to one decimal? 2.2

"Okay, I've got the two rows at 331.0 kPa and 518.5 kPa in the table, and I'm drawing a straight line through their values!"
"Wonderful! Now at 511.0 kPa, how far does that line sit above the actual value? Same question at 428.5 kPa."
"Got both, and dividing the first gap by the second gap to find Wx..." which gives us 3.5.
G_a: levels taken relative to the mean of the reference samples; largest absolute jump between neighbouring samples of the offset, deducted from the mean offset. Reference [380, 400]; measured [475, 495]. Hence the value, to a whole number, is 2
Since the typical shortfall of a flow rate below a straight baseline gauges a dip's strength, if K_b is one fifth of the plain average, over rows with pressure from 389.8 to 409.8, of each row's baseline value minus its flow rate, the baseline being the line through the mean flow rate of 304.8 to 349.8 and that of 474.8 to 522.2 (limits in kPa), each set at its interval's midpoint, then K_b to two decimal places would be 0.43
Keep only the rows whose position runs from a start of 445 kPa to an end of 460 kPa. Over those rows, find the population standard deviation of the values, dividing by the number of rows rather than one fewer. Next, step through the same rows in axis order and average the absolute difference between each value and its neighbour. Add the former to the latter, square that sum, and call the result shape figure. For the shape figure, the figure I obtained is 19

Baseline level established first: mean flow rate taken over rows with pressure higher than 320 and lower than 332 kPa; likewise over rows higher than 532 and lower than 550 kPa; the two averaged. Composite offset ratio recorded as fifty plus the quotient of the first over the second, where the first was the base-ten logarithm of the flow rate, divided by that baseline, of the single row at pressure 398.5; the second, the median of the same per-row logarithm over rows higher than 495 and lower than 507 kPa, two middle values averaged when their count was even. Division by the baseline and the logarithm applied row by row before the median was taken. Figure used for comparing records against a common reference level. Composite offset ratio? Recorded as 51.1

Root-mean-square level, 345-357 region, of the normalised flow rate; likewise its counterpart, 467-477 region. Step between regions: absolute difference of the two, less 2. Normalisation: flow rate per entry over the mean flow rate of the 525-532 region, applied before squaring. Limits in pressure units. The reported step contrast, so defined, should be -1.905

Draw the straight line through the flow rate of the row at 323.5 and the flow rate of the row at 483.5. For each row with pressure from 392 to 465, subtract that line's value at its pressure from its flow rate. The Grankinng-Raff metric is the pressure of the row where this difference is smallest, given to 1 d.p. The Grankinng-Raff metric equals 438.5 kPa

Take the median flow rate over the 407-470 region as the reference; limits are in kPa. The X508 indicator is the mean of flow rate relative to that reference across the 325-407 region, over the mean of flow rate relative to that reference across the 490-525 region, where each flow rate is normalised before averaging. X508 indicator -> 0.99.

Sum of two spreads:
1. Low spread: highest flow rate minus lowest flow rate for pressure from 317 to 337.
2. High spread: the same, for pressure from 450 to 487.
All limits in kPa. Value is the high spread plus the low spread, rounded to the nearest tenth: 12.9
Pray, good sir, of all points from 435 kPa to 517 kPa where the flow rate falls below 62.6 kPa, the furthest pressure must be 516.0 kPa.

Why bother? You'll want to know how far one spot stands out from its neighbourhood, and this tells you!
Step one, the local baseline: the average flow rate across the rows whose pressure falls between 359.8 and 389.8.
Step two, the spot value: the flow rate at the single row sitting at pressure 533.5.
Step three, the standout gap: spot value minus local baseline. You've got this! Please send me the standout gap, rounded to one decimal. 5.2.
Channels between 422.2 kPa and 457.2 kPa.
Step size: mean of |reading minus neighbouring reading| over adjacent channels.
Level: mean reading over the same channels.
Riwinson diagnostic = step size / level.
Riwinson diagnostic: 0.0393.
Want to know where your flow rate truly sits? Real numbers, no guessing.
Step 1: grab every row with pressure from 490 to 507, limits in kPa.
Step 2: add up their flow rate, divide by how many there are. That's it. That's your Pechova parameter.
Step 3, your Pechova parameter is 61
